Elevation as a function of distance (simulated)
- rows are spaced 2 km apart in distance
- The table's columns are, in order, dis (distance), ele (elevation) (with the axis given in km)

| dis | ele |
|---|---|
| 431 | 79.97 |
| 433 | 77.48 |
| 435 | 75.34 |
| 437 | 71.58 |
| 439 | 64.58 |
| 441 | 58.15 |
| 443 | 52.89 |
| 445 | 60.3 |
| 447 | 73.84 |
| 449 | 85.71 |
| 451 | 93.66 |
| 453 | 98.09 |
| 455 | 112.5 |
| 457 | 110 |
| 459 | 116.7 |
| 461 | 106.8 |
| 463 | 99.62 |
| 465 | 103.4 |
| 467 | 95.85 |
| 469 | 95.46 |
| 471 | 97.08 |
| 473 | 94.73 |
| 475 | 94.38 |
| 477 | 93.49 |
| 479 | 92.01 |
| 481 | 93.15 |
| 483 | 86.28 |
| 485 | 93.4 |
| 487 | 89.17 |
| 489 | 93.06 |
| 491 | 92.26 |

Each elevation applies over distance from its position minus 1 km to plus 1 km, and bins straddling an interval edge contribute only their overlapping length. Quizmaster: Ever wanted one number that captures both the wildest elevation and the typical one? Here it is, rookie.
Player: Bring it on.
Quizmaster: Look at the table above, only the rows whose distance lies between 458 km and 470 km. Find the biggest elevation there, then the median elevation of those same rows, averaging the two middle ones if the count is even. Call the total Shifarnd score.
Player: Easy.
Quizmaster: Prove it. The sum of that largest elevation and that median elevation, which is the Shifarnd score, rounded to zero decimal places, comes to 218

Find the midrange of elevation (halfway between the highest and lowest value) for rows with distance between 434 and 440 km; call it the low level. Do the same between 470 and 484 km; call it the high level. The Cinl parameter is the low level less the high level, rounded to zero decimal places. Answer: -22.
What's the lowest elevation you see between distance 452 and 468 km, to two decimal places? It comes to 95.85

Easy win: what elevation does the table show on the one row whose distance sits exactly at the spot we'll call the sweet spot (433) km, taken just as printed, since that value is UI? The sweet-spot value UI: 77.48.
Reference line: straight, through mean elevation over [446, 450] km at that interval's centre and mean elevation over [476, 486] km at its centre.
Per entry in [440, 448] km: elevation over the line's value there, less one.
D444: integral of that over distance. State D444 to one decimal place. -1.7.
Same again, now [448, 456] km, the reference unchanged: 1.6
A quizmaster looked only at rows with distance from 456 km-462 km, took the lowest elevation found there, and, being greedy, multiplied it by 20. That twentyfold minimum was 2136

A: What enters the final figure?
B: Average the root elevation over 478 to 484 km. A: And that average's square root 3.08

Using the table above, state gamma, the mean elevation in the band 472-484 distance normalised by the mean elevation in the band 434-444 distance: 1.43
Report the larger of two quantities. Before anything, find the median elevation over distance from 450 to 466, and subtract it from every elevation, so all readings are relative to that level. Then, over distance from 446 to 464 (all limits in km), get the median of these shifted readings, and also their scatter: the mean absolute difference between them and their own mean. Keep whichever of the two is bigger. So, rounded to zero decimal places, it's 11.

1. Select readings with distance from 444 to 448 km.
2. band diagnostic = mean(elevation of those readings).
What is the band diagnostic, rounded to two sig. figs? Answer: 67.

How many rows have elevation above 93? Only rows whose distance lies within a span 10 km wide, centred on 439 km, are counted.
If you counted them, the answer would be 0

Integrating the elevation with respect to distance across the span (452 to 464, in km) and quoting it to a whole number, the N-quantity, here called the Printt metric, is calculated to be 1287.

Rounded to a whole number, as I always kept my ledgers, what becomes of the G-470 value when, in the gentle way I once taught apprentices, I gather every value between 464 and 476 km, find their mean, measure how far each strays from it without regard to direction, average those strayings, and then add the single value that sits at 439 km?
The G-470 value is 67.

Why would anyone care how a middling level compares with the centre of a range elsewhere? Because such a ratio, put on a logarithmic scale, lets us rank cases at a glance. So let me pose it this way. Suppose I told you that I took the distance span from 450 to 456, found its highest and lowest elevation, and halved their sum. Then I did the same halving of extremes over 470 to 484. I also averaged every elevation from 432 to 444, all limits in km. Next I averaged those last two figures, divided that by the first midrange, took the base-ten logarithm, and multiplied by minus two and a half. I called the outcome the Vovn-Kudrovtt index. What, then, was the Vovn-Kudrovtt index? 0.286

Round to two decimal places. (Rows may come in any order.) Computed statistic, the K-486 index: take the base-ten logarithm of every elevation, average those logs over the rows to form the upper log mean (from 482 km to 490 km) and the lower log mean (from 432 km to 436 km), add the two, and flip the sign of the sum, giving -3.84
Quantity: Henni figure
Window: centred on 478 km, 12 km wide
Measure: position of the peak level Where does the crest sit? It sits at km 473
